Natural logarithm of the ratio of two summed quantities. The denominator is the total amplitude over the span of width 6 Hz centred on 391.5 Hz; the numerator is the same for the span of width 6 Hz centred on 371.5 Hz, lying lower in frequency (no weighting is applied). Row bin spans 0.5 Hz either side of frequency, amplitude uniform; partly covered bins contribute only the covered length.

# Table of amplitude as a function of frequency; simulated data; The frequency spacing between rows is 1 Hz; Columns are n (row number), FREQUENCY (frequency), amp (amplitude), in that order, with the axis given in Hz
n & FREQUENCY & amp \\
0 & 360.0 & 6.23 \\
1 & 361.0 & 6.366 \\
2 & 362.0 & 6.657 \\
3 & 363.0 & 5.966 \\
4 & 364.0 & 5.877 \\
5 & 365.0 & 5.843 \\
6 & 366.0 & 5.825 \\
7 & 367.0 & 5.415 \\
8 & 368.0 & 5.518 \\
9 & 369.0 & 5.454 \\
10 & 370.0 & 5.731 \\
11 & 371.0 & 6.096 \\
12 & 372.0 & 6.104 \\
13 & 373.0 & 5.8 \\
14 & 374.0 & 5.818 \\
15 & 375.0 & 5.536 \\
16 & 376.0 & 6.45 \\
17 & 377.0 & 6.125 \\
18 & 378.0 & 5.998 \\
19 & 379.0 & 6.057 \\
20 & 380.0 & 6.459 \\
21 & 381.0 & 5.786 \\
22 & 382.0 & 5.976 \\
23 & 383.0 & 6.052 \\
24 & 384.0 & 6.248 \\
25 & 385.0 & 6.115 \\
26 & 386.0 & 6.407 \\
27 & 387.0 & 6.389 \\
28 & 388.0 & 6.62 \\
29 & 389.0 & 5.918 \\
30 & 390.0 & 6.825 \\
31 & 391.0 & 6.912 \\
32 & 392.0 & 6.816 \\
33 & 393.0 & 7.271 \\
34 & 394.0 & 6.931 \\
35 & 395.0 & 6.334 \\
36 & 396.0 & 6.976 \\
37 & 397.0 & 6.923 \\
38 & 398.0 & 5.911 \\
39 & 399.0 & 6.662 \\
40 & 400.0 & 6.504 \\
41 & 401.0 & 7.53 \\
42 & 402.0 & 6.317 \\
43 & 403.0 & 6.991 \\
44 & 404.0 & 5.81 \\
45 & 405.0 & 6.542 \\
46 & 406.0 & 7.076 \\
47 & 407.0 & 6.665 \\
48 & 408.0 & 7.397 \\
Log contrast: -0.15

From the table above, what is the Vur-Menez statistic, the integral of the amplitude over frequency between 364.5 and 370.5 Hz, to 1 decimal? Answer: 33.8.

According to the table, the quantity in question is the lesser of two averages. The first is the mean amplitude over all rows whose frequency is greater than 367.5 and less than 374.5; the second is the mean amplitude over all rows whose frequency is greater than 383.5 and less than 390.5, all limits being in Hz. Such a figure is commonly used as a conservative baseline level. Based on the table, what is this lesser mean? 5.79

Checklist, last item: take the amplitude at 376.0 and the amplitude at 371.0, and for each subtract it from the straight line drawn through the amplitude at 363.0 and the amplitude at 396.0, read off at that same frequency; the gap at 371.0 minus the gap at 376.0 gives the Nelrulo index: 0.2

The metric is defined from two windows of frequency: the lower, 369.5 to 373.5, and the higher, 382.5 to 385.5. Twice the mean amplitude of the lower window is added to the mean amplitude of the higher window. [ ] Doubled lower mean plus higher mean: 18.0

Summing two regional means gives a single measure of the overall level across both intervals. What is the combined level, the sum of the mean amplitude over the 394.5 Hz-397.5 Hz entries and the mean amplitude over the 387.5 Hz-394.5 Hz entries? 13.50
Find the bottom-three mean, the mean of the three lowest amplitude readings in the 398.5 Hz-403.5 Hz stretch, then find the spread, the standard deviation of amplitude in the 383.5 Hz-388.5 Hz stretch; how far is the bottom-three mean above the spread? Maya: 6.3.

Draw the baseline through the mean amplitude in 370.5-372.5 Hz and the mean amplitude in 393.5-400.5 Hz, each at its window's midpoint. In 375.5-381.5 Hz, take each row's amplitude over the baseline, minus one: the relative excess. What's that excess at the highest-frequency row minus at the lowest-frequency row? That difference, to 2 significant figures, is -0.12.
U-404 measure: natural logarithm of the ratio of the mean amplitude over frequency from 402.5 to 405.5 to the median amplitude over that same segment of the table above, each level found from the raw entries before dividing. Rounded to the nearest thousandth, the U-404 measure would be -0.015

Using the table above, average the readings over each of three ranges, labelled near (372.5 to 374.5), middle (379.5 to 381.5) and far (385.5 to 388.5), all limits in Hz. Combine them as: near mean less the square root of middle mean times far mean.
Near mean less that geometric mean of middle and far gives -0.5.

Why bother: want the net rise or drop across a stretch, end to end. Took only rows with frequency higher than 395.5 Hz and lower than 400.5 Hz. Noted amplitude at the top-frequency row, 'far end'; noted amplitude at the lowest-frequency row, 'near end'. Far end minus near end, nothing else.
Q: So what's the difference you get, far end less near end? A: -0.5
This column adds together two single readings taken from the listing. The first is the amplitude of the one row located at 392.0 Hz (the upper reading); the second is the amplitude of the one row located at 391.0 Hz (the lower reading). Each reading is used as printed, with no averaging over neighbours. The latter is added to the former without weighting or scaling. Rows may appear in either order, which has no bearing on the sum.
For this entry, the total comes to 13.7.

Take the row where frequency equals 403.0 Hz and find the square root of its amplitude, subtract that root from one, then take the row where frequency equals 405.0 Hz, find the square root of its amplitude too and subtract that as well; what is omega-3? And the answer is -4.20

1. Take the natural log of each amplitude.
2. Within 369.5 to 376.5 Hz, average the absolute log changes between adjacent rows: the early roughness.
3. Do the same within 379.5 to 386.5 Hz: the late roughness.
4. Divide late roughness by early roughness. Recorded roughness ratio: 0.8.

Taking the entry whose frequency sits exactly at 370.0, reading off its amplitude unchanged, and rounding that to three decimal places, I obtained 5.731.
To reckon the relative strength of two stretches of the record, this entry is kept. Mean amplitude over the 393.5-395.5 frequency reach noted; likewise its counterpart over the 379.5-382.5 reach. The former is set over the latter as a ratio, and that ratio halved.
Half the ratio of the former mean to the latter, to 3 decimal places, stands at 0.546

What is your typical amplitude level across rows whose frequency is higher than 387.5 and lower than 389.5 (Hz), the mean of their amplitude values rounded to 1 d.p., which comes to 6.3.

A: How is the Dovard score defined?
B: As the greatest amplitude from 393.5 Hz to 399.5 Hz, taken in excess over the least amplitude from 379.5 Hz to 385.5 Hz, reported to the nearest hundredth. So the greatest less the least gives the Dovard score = 1.19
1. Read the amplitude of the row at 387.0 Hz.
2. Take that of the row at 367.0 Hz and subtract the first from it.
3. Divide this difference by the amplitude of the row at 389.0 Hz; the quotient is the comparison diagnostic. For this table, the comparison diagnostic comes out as -0.16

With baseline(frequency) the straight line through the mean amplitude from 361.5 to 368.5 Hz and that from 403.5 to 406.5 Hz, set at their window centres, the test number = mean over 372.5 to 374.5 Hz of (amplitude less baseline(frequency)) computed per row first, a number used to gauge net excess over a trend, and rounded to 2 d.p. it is -0.19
